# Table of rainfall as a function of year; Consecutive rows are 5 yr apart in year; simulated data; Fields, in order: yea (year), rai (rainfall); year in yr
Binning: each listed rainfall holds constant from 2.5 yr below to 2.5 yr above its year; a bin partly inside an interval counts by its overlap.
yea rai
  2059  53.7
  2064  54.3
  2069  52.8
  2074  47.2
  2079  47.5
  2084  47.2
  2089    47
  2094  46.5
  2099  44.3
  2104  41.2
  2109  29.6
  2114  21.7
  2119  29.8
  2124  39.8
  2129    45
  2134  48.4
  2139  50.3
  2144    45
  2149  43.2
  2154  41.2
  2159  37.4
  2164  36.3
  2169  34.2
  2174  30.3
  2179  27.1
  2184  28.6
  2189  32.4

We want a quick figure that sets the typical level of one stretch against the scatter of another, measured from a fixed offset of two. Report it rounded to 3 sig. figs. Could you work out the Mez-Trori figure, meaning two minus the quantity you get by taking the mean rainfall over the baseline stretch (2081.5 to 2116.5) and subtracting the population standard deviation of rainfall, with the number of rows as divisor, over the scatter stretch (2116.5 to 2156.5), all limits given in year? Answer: -31.7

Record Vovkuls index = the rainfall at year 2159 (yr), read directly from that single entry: 37.4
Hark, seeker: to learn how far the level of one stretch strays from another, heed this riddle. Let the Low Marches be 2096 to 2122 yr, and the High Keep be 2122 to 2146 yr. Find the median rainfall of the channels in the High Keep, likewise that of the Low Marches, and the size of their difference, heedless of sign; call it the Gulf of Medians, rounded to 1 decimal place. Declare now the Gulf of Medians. 15.2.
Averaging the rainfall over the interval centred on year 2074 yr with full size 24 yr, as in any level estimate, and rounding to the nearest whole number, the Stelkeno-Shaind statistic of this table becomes 50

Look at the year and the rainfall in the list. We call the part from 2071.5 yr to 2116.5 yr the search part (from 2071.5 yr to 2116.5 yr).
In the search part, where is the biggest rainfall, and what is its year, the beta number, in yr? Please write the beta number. 2079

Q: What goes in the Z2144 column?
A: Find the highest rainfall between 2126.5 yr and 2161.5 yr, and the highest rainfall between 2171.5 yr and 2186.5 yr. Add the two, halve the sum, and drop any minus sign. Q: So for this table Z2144 40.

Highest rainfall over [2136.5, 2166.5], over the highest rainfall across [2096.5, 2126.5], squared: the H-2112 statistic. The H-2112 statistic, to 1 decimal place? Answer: 1.3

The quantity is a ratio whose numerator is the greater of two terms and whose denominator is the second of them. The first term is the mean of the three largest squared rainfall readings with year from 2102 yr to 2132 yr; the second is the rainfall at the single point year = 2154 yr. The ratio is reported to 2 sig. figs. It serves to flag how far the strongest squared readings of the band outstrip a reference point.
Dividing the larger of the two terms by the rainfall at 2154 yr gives 43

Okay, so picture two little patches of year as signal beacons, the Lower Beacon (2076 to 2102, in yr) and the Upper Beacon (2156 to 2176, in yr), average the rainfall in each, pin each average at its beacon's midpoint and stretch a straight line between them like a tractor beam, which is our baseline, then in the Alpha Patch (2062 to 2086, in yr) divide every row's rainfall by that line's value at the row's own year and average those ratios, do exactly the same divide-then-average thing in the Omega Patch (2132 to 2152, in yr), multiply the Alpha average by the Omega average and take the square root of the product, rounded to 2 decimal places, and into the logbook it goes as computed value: 1.11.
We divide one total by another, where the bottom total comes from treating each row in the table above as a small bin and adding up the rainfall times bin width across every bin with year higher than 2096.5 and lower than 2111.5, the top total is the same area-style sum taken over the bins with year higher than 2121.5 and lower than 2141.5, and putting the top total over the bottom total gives 1.6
